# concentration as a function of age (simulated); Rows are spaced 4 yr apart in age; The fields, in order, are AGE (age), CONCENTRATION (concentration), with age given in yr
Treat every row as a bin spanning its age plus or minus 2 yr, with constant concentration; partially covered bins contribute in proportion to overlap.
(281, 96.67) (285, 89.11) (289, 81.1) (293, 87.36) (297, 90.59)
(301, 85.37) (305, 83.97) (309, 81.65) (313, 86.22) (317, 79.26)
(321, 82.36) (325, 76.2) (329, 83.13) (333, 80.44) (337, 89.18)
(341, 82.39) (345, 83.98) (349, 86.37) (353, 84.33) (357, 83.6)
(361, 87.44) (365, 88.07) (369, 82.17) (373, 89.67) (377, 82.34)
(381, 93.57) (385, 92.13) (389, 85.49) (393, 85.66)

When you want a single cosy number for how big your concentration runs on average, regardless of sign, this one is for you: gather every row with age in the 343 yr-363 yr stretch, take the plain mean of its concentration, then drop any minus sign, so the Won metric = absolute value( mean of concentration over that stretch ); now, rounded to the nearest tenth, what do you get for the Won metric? 85.1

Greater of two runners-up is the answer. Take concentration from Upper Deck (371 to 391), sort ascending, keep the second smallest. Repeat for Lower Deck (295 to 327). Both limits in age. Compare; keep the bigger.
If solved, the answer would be 85.5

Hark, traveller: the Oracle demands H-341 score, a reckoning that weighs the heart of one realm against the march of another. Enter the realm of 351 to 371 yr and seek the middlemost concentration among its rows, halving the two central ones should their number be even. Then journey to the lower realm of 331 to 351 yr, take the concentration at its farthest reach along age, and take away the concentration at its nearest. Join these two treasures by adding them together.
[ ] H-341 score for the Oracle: 90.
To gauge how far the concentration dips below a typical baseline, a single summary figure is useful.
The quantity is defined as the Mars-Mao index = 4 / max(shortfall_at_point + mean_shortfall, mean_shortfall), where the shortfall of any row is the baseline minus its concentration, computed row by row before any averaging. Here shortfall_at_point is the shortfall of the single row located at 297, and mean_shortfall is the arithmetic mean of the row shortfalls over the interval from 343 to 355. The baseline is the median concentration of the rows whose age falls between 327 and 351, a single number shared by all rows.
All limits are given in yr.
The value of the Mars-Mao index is -3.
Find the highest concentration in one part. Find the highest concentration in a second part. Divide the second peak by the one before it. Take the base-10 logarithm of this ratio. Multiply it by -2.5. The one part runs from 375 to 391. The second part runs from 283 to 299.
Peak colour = 0.035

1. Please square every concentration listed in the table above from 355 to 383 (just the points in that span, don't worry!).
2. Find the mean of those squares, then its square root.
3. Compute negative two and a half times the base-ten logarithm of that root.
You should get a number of -4.85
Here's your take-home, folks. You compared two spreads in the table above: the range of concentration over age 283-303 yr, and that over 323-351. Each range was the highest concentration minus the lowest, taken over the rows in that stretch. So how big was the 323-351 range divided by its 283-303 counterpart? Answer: 1.4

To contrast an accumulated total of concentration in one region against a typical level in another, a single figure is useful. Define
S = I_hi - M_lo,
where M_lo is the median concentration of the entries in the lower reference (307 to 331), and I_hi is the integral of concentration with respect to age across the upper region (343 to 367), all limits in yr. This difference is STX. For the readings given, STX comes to 1973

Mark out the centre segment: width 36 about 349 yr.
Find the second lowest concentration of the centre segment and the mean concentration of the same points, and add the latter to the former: 167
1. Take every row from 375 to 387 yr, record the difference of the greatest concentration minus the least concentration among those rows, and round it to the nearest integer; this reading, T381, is 11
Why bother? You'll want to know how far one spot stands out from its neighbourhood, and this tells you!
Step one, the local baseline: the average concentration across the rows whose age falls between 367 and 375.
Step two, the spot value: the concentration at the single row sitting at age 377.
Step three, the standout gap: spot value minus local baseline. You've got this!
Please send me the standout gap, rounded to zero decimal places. -4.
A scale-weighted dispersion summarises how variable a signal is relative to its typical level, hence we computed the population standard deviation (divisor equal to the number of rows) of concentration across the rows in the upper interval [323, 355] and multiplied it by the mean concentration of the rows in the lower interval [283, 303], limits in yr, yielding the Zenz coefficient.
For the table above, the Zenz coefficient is 314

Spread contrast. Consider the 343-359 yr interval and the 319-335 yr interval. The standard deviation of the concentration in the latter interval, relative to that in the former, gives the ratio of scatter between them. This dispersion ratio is 2.5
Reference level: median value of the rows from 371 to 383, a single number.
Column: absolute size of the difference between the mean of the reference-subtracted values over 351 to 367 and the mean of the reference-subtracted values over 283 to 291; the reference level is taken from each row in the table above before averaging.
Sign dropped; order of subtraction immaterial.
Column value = 1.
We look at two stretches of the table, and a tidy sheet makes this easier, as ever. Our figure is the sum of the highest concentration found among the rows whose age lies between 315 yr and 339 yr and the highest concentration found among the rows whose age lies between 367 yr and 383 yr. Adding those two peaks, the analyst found 183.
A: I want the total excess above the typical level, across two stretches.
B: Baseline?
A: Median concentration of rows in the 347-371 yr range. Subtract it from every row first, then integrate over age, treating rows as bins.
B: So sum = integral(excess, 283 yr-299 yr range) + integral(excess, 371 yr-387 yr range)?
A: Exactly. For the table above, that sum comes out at 92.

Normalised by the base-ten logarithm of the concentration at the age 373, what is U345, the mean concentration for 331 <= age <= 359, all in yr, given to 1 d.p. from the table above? 43.2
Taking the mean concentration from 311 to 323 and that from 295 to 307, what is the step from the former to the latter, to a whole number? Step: 4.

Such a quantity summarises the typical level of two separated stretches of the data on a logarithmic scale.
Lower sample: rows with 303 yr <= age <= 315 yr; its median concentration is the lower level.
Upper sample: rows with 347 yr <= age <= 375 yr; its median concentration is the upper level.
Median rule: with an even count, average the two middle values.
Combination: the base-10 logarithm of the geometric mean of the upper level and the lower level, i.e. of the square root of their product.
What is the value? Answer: 1.93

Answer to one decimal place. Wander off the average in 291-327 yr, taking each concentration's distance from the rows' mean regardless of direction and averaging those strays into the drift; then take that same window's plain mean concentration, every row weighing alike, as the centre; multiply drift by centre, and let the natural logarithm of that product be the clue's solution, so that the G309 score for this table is 5.6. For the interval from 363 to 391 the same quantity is 5.8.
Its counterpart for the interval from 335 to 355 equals 5.1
